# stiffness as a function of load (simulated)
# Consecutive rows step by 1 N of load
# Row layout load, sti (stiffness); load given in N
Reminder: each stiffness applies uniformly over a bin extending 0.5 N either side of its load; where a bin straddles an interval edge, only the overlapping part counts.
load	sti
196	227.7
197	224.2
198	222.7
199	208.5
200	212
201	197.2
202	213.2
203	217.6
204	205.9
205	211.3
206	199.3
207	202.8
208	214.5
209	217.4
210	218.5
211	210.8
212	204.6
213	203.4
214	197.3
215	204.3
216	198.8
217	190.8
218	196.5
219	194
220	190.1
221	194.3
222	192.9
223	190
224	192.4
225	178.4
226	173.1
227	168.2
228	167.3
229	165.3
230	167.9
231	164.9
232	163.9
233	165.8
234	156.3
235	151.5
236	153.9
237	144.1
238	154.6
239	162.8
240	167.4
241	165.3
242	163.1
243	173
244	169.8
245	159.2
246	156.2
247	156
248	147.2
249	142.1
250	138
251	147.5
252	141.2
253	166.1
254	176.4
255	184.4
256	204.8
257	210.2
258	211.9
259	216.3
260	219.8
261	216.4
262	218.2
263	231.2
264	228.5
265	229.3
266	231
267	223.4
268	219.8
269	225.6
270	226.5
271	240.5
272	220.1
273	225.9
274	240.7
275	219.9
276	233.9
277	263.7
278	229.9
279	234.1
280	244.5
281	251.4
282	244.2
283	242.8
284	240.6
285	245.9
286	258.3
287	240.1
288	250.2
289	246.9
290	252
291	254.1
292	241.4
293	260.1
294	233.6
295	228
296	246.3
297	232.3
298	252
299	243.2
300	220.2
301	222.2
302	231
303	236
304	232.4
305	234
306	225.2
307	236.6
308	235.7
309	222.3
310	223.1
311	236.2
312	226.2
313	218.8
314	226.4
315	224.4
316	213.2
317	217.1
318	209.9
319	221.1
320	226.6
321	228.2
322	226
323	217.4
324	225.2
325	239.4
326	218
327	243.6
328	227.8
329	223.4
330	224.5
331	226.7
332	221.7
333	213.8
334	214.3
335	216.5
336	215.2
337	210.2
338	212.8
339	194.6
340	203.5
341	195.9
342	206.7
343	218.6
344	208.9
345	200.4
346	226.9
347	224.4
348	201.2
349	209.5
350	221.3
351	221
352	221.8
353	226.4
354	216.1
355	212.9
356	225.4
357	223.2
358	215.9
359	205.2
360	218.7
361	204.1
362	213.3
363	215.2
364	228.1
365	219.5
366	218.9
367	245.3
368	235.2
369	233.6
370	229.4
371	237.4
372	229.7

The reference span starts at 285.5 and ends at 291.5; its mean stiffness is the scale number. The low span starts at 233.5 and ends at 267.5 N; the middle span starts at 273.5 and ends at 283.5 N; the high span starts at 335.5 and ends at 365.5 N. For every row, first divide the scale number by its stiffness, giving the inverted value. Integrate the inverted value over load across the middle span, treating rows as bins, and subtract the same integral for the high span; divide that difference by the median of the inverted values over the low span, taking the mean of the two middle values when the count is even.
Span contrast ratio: -16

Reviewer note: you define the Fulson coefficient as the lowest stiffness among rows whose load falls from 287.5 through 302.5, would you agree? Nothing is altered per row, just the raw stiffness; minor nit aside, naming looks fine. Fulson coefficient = 220.2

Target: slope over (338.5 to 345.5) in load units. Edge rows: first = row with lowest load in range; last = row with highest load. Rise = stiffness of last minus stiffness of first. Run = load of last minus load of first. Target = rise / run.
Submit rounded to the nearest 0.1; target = 1.0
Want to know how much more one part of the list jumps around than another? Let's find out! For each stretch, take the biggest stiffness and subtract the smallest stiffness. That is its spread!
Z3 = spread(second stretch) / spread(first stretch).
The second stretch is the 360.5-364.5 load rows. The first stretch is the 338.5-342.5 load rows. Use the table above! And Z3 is 2.0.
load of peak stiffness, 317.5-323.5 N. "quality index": 321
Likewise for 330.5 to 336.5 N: 331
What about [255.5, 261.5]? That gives 260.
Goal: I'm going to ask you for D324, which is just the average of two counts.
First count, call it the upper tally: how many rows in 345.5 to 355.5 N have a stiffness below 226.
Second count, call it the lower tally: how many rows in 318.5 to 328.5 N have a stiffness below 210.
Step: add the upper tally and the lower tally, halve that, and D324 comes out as 4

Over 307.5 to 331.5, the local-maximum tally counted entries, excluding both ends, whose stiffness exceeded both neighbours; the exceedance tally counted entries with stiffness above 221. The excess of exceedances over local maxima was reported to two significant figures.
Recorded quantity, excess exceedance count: 12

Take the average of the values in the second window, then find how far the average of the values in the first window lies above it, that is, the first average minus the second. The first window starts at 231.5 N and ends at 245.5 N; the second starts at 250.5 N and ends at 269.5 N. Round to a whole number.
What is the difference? -45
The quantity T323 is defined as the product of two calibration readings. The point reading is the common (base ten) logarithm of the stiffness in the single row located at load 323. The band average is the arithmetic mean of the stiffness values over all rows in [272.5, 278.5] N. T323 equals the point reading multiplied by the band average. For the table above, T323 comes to 551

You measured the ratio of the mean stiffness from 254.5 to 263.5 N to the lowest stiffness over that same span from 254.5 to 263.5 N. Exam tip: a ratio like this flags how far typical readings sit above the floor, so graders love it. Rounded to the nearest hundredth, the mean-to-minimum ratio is 1.15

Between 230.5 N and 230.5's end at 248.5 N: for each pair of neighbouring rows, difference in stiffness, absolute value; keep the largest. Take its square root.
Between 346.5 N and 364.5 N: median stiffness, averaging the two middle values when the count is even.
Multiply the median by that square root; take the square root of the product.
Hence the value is 27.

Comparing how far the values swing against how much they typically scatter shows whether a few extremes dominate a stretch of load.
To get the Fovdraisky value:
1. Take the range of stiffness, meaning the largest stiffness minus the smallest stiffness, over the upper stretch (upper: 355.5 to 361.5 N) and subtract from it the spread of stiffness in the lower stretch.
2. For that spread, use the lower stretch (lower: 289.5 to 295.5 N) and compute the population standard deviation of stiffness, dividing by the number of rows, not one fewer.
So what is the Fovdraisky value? 10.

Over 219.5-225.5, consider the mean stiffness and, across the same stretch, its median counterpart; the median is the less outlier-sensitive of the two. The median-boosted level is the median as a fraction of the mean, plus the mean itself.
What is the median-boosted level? 191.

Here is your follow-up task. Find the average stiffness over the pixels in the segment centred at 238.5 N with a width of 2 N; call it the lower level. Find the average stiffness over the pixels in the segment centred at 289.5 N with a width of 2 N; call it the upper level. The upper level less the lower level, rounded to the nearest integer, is 91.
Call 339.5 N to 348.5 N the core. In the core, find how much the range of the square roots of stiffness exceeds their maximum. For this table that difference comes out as -14.0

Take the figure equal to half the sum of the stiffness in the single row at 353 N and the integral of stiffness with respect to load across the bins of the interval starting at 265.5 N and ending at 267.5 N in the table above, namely 340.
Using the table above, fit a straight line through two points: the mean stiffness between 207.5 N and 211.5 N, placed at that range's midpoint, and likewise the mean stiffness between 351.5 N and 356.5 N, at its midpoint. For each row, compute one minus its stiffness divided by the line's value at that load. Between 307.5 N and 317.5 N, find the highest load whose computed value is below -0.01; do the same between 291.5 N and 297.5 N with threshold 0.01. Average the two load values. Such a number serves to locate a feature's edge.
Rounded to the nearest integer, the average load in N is 306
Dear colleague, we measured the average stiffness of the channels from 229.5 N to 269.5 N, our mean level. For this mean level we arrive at 181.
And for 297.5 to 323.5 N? 227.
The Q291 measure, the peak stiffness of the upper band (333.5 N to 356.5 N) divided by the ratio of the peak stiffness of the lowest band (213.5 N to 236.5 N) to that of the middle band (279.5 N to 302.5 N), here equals 289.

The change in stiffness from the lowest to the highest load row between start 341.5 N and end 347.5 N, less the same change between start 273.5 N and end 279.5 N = 24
